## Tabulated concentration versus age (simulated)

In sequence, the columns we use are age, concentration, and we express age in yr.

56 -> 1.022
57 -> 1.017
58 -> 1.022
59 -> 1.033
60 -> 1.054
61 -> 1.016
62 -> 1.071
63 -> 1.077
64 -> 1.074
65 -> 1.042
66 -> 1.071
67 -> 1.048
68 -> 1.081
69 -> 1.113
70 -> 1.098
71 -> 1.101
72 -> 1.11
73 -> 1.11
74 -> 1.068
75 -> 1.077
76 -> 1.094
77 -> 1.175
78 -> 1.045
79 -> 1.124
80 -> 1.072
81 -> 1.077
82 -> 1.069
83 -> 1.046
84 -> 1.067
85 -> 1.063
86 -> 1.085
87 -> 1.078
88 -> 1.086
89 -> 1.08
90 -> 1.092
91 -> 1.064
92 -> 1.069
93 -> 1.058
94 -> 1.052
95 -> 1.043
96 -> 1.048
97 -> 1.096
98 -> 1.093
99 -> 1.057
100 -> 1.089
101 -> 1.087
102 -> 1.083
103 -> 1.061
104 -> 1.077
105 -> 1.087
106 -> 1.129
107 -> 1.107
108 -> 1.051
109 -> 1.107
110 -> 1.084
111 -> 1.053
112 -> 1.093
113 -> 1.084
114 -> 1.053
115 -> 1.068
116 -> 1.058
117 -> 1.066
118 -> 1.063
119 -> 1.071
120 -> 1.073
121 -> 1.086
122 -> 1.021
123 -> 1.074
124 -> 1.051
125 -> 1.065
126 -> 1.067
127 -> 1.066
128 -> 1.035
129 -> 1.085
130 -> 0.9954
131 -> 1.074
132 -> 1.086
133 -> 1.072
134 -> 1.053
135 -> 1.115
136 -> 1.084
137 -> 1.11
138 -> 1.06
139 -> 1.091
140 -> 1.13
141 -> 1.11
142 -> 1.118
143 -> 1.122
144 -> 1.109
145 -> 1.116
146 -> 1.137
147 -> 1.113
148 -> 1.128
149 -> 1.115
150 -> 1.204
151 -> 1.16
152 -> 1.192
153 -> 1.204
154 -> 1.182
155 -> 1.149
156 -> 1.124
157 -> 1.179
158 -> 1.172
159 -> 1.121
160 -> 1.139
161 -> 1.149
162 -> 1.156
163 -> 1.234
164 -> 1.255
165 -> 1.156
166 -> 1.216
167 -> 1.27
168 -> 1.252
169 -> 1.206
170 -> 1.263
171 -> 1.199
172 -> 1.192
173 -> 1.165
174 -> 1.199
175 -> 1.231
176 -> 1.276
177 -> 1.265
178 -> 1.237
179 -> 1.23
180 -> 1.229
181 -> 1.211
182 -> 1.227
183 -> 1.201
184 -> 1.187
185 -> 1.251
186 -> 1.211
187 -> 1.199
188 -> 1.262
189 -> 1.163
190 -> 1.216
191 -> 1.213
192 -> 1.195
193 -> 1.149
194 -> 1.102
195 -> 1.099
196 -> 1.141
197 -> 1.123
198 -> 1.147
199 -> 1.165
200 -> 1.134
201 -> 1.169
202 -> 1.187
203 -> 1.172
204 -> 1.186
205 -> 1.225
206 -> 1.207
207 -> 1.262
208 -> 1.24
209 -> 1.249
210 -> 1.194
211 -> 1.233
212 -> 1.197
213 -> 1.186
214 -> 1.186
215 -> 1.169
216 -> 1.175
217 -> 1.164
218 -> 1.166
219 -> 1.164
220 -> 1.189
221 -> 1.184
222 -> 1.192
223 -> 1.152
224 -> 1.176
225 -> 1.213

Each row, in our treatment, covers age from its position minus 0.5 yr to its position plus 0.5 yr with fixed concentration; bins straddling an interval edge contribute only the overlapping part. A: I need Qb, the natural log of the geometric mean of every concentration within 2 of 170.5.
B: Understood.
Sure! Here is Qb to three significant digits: 0.194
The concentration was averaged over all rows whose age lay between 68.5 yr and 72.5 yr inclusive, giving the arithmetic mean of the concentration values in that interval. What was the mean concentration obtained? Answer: 1.11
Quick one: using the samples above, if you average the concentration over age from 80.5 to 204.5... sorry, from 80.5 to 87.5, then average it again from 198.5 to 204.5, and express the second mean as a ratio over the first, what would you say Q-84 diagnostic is 1.09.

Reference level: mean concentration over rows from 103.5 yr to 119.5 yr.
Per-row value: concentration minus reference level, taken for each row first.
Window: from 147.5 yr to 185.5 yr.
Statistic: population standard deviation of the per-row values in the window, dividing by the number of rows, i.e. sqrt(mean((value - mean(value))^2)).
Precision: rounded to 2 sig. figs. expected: 0.045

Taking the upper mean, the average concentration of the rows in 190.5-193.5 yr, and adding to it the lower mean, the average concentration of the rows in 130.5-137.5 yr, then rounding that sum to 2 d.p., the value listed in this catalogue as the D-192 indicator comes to 2.27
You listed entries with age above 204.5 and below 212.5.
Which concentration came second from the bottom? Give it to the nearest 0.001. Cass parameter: 1.197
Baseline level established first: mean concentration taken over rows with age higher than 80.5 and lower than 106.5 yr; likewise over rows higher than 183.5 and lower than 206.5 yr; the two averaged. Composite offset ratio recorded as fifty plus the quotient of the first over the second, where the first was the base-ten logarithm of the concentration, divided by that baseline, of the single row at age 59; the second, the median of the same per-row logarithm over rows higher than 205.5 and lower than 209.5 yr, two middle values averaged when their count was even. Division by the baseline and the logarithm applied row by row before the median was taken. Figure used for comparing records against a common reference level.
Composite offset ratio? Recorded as 49.1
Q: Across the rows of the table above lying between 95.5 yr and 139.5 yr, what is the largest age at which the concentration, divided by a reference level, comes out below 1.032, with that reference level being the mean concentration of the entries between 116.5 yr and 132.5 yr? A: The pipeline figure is 139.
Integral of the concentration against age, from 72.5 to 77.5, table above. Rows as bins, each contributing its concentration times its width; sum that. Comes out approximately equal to 5.5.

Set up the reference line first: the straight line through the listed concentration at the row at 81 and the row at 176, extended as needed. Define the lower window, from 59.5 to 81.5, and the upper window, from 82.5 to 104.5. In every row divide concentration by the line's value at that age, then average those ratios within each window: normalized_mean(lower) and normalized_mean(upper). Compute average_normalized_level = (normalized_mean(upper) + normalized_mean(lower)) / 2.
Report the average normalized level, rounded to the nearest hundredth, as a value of 1.00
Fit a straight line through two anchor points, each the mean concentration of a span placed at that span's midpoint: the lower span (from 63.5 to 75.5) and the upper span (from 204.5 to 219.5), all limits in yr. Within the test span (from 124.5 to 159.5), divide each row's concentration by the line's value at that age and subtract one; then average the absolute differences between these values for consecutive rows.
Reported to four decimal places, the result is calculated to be 0.0265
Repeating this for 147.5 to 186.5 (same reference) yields 0.0292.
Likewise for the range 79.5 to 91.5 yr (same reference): 0.0120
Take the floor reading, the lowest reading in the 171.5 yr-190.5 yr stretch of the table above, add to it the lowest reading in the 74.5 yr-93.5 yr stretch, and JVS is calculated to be 2.21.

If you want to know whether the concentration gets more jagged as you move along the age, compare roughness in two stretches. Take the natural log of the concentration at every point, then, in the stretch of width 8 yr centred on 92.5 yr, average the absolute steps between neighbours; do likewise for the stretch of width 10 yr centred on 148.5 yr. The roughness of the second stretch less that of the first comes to 0.015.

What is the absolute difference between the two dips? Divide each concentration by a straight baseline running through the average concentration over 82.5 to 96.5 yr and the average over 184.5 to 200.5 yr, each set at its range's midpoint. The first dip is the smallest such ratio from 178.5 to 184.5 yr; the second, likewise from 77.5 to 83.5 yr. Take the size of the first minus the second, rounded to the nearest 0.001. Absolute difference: 0.032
